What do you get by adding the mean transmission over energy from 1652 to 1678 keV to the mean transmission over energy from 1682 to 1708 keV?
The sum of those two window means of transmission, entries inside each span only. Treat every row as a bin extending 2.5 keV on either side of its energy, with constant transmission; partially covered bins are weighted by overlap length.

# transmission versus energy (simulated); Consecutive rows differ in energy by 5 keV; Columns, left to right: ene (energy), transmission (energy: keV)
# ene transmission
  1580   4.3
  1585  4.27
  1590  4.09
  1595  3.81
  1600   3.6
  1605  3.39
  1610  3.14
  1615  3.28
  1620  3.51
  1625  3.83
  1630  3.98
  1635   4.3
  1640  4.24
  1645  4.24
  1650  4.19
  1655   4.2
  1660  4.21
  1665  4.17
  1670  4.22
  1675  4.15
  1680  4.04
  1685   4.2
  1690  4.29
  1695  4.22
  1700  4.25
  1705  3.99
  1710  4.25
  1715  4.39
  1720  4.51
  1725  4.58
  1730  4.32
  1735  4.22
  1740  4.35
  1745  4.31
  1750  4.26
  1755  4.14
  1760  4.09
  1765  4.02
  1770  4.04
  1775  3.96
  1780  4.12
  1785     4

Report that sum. 8.38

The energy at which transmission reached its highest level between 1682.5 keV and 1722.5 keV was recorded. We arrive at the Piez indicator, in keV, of 1720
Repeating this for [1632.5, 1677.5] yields 1635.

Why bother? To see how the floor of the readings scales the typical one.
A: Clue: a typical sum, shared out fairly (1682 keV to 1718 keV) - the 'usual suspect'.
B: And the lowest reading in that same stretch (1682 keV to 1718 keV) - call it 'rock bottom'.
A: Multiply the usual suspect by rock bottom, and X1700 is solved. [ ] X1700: 16.9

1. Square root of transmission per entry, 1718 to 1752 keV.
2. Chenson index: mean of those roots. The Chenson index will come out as 2.09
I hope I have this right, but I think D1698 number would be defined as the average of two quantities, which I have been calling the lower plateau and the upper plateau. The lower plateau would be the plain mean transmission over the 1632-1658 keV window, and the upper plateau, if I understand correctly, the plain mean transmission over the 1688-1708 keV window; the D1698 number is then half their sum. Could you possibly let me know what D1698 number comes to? 4.21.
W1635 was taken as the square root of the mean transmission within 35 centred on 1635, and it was 2.01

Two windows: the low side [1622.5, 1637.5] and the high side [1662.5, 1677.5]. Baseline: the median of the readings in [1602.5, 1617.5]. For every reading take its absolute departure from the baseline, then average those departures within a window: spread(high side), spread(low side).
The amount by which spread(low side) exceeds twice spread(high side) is -1.0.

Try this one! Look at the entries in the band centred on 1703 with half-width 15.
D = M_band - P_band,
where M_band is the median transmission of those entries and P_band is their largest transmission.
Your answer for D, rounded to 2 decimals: -0.14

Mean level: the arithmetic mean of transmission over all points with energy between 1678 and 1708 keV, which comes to 4.17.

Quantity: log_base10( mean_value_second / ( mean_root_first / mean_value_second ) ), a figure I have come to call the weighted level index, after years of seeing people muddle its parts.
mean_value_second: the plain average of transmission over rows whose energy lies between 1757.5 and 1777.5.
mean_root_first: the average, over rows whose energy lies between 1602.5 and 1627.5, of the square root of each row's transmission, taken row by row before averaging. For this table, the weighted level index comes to 0.943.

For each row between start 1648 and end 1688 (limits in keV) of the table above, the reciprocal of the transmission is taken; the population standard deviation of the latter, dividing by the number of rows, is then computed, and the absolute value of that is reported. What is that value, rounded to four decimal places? 0.0032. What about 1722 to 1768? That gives 0.0085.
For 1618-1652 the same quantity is 0.0176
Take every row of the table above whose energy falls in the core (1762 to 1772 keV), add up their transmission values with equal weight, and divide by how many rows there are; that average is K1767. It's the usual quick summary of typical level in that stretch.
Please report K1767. 4.03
